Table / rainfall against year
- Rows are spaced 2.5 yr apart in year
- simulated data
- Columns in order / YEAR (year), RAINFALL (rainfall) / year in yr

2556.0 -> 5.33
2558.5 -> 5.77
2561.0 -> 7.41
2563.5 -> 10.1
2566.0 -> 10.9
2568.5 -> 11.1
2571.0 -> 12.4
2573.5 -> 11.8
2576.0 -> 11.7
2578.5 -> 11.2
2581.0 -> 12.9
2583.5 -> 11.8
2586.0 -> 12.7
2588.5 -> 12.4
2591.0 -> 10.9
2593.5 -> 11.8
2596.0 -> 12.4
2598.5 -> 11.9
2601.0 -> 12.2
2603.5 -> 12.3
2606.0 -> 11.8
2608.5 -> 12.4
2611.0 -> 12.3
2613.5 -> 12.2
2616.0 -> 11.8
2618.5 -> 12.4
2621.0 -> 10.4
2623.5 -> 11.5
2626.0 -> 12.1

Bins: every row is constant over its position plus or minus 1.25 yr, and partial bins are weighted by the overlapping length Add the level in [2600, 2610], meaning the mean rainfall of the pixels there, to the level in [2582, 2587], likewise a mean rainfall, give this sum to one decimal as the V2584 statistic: 24.4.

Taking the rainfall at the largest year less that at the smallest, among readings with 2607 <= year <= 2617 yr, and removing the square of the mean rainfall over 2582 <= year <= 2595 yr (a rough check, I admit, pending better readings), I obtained -143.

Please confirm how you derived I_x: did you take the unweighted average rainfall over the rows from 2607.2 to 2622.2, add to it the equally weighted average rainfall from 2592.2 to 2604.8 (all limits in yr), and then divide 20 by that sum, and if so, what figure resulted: 0.83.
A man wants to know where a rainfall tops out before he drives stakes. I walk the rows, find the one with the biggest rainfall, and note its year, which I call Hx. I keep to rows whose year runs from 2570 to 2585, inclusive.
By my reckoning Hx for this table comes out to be 2581.0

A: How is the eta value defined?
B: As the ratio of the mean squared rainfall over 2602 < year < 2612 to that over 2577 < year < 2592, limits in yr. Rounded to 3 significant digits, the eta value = 1.03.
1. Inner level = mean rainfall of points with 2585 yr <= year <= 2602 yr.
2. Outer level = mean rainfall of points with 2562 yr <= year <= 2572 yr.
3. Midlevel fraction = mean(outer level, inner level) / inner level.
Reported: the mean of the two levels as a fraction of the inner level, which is 0.96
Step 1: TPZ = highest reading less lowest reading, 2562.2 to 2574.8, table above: 2.3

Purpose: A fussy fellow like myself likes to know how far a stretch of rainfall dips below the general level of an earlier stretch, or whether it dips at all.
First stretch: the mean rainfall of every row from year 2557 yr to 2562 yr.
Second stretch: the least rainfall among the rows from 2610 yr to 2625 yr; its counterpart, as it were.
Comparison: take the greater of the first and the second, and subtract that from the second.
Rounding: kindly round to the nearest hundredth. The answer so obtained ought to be 0.00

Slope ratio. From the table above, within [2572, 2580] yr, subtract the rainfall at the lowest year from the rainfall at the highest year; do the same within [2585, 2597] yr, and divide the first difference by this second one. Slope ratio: 2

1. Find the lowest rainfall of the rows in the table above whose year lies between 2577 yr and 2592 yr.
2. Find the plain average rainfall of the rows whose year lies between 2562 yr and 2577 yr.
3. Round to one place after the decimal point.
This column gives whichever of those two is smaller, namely 10.9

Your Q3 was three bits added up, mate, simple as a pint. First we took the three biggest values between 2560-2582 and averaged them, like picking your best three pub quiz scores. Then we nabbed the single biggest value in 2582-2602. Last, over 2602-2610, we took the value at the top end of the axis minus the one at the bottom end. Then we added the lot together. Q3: 25.2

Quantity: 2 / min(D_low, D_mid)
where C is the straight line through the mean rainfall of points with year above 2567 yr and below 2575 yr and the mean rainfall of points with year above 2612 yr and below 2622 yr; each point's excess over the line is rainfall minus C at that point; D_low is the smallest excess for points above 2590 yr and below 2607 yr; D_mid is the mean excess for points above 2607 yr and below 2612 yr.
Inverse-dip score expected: -2.4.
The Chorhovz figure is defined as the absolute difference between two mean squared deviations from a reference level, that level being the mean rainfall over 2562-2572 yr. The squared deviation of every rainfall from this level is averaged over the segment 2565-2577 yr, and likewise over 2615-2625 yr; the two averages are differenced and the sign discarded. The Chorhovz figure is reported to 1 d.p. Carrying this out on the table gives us 0.2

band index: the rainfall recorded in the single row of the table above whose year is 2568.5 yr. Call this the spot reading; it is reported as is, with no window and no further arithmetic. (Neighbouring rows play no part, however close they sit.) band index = 11.1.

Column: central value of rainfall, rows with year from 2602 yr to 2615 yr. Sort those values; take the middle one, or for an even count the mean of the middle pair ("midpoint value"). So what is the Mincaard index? 12.3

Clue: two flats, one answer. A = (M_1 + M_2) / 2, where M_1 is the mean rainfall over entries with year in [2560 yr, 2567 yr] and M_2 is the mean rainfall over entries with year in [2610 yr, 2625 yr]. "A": 10.6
